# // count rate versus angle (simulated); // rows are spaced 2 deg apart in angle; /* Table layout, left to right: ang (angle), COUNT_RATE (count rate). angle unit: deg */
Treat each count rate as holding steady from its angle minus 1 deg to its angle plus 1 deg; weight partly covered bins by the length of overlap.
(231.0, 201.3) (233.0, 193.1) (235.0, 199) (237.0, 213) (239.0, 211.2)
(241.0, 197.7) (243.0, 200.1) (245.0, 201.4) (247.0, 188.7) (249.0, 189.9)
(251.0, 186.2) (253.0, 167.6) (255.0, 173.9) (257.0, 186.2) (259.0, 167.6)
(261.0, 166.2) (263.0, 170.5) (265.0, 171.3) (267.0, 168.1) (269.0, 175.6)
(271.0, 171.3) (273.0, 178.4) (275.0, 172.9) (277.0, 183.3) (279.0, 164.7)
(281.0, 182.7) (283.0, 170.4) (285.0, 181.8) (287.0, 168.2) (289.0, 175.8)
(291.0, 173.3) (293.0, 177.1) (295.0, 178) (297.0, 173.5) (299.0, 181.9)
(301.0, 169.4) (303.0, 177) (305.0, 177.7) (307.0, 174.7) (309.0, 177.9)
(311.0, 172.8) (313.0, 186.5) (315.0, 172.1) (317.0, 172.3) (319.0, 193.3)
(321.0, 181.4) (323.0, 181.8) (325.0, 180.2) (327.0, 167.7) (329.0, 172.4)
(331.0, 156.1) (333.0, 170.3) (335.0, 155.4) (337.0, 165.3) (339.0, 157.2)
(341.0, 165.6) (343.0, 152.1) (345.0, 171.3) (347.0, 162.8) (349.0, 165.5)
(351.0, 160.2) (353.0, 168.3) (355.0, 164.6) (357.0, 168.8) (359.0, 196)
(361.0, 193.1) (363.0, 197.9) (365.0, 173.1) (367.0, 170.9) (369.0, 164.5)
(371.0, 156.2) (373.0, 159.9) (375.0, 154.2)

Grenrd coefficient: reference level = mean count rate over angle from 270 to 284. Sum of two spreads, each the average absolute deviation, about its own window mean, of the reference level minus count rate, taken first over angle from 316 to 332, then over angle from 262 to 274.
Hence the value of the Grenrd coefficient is 12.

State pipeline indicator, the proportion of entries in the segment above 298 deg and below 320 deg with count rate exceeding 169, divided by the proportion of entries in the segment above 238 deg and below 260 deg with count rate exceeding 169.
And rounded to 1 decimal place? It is 1.2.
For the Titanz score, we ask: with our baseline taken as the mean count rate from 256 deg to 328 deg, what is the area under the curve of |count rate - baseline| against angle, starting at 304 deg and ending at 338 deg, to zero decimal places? 253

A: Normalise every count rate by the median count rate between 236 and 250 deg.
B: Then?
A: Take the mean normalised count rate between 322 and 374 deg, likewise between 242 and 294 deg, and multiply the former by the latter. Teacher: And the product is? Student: 0.749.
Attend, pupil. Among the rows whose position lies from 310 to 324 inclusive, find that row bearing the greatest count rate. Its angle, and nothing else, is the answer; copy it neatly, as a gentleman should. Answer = 319.0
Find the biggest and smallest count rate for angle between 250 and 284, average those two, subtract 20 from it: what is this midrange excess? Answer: 155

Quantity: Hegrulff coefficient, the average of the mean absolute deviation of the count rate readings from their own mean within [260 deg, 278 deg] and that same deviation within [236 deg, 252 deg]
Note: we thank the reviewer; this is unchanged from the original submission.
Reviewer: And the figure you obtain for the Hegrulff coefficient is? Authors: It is 6.0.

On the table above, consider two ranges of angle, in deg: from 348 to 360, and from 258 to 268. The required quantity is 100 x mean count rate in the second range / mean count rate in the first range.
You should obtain 99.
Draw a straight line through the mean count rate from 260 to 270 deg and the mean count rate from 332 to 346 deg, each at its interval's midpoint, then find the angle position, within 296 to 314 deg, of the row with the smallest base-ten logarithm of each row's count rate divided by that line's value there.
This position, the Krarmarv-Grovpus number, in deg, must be 301.0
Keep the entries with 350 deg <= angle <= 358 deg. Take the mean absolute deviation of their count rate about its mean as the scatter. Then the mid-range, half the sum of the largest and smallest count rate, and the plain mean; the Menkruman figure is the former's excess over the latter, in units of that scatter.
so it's -0.32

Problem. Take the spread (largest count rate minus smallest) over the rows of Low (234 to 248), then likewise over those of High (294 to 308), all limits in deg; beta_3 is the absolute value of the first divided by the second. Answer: 1.9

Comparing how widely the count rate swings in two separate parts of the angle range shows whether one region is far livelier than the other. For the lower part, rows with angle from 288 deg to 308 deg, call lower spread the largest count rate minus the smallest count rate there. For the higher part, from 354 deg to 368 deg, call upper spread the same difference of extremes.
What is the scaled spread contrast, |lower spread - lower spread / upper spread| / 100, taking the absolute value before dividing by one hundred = 0.12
